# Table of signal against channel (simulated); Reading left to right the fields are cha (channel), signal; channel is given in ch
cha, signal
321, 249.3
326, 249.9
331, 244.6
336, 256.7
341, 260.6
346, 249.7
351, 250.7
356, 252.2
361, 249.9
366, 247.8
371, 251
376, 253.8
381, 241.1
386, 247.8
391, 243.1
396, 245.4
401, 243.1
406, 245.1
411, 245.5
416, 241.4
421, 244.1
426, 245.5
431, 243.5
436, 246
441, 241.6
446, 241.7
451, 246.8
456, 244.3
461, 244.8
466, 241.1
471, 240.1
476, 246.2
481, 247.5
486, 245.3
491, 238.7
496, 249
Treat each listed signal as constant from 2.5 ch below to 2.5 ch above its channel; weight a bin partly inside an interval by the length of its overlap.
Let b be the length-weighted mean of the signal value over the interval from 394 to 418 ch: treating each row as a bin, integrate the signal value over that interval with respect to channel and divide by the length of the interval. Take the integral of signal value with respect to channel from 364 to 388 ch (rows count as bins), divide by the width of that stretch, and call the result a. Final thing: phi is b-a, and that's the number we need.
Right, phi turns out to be -4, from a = 248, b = 244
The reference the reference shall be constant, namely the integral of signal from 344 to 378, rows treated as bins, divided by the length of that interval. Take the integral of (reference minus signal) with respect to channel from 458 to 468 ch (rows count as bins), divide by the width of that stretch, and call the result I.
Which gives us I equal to 7.6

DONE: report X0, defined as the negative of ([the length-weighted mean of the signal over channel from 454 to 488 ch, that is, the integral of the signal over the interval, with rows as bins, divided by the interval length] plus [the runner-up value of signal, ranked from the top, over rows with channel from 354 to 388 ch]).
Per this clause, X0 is -496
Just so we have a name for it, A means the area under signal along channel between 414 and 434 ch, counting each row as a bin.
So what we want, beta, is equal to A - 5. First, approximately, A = 4875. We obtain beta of 4870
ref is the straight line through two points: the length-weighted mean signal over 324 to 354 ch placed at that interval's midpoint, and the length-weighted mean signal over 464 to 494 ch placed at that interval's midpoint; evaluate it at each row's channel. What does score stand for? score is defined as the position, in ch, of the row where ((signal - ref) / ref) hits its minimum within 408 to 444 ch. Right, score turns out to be 416 ch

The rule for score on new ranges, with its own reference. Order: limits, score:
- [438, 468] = 441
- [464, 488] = 471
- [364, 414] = 381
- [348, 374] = 366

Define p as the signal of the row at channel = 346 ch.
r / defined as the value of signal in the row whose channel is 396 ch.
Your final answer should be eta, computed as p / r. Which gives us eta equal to 1.02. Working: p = 249.7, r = 245.4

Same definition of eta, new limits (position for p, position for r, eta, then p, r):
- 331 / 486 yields 1.00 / 244.6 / 245.3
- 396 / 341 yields 0.94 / 245.4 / 260.6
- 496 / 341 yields 0.96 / 249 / 260.6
